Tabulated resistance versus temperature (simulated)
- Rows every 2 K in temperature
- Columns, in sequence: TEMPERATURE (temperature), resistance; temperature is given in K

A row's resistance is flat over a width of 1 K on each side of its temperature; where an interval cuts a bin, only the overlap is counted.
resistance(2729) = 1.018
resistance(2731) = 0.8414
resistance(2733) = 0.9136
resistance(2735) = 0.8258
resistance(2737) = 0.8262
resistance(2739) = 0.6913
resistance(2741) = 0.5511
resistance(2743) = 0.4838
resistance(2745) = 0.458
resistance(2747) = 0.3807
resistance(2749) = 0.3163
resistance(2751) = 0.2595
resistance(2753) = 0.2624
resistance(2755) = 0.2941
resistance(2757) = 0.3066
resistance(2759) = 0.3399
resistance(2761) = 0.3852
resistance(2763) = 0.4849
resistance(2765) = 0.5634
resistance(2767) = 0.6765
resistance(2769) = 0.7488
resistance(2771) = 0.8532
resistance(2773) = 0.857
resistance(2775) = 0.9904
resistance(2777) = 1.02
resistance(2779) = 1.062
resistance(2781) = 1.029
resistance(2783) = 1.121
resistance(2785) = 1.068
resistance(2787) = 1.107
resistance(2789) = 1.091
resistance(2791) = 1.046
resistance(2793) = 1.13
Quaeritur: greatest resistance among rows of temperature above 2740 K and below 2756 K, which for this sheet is 0.5511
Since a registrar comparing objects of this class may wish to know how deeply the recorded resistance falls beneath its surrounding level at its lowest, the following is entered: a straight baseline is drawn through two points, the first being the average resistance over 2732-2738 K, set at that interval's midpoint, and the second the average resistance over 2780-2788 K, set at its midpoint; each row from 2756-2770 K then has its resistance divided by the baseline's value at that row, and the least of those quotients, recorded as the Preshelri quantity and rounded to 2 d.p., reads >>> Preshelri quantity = 0.32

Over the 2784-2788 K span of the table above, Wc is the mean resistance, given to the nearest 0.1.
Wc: 1.1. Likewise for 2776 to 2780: 1.0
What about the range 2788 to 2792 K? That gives 1.1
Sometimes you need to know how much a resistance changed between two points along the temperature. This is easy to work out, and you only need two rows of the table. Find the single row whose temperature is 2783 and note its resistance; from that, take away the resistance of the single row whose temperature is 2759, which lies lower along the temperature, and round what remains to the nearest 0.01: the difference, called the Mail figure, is 0.78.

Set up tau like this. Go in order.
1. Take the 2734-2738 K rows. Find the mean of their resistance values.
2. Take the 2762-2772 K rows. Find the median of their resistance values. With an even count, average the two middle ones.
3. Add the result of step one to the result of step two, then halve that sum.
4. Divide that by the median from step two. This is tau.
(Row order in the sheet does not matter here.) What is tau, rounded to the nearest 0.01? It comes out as 1.11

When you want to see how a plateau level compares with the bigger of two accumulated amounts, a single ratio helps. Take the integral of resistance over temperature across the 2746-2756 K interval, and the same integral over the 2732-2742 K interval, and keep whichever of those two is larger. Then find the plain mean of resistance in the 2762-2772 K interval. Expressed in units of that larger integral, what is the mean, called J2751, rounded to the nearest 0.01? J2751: 0.09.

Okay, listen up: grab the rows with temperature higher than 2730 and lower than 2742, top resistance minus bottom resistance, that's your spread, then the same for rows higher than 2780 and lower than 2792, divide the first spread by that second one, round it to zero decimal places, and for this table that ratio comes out 4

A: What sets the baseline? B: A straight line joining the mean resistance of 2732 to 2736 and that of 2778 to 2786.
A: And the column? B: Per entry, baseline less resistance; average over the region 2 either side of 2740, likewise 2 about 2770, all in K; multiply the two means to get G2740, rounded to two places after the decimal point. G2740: 0.06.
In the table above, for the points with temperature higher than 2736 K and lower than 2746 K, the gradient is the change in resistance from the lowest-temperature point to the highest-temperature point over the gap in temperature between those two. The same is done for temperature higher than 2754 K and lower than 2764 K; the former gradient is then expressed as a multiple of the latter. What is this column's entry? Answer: -2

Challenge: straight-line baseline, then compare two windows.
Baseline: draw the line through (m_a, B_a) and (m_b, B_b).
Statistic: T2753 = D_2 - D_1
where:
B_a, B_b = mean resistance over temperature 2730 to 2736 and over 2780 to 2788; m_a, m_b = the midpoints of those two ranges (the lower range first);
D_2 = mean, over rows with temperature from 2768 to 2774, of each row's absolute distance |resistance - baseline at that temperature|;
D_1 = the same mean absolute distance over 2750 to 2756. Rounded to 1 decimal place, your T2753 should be -0.5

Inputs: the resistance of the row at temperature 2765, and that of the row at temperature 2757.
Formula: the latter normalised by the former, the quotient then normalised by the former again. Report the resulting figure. 1.0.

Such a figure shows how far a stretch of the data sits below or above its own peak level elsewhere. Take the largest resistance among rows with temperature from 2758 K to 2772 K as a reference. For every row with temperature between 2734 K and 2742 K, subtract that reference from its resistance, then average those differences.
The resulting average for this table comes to -0.1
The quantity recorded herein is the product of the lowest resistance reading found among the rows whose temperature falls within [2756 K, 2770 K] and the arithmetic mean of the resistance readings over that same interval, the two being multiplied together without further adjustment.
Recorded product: 0.15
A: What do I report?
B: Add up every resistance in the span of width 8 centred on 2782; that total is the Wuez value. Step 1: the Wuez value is 4.3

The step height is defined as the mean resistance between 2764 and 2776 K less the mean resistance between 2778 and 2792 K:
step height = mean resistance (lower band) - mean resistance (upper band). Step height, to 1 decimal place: -0.3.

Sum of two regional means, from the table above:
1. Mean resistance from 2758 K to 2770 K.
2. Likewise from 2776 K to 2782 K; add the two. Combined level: 1.57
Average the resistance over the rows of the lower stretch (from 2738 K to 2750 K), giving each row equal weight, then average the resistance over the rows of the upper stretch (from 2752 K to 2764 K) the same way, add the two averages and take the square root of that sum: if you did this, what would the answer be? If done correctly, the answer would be 0.91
